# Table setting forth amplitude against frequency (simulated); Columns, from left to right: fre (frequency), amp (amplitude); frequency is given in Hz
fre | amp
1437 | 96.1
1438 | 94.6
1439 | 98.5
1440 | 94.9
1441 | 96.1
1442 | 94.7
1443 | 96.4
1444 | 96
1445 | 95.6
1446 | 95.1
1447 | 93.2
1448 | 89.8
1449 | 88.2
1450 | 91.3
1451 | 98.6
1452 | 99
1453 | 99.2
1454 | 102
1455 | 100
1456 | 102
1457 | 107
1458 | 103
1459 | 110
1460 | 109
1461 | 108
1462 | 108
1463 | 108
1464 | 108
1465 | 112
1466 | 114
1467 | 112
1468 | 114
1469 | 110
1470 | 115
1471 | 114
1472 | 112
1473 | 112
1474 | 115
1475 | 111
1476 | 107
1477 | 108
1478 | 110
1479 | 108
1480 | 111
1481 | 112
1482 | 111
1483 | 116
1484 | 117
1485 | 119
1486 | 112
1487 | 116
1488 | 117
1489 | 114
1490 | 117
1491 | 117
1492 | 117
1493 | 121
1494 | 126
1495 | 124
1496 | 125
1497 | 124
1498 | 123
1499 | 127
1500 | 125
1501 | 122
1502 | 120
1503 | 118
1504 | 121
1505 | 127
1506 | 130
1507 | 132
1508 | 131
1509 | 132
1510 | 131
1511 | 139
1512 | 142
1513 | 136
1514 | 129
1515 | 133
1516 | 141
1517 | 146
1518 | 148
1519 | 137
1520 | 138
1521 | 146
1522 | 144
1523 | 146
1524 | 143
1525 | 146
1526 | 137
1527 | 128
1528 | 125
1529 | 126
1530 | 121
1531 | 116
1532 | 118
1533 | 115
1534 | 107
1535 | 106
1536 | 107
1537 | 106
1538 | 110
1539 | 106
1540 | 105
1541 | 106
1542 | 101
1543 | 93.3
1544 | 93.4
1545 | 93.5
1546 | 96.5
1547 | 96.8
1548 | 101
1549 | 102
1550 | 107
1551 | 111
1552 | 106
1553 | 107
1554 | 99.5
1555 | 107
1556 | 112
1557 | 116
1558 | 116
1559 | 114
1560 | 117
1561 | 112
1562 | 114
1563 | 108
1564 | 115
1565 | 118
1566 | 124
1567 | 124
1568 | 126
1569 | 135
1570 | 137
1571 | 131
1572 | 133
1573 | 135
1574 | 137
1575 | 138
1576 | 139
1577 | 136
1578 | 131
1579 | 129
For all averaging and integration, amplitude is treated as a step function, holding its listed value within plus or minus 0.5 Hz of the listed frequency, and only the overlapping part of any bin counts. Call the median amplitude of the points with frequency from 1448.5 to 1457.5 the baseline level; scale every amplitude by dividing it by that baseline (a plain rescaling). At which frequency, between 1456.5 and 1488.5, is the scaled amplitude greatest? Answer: 1485 Hz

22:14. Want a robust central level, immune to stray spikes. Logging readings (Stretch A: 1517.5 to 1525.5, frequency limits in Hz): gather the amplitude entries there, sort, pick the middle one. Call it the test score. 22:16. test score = 145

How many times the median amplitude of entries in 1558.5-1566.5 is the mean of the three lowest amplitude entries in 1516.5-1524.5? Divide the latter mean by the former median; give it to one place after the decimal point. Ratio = 1.2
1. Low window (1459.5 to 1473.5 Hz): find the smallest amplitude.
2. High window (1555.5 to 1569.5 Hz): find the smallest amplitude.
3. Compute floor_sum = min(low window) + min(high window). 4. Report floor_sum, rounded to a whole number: 216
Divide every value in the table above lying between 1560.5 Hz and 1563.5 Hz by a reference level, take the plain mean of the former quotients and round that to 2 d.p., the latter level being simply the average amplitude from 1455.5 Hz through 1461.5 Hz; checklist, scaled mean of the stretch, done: 1.05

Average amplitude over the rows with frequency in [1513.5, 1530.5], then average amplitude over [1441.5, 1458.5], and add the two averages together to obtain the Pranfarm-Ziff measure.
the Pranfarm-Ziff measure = 234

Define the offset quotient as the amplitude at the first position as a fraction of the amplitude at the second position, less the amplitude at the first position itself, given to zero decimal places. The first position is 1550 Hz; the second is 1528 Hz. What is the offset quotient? -106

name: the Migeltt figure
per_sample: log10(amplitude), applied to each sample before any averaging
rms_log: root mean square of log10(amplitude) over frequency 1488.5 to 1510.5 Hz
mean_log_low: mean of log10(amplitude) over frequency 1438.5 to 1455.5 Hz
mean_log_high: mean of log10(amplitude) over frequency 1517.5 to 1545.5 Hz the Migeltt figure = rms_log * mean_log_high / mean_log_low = 2.19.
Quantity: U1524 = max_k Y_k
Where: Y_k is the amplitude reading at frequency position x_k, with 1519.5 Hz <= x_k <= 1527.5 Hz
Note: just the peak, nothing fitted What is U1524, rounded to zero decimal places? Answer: 146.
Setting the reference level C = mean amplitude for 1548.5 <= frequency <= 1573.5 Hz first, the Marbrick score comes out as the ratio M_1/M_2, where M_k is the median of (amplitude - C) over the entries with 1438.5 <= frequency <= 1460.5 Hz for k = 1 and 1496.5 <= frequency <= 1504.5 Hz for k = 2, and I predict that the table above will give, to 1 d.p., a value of -3.6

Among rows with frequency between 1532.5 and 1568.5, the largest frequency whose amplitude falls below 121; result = 1565 Hz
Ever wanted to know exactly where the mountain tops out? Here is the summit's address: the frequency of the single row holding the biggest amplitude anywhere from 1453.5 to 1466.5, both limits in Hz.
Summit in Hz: 1466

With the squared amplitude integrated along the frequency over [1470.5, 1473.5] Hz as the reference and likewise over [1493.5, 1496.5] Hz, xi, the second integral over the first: 1.23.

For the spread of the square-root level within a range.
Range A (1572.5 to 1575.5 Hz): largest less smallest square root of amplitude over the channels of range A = 0.13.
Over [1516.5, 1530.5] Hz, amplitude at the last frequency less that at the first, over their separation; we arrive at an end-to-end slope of -1.9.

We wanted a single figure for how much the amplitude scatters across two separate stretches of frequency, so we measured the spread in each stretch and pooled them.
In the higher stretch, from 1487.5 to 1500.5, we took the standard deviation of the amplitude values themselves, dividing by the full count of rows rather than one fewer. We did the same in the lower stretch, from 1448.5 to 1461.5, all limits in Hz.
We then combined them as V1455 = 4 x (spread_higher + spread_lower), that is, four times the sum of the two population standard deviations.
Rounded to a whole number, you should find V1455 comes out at 42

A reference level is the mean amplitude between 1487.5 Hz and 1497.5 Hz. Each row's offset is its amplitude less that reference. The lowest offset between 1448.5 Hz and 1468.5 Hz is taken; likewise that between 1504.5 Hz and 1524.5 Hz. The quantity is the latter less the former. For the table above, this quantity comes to 39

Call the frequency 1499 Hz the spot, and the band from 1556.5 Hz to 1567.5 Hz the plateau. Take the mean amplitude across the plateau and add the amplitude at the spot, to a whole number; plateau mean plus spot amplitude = 243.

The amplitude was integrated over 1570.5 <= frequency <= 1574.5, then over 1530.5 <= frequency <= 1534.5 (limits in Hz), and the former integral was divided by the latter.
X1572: 1.2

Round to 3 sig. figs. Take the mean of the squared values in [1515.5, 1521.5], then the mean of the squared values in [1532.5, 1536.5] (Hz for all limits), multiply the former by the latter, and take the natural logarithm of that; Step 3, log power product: 19.3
